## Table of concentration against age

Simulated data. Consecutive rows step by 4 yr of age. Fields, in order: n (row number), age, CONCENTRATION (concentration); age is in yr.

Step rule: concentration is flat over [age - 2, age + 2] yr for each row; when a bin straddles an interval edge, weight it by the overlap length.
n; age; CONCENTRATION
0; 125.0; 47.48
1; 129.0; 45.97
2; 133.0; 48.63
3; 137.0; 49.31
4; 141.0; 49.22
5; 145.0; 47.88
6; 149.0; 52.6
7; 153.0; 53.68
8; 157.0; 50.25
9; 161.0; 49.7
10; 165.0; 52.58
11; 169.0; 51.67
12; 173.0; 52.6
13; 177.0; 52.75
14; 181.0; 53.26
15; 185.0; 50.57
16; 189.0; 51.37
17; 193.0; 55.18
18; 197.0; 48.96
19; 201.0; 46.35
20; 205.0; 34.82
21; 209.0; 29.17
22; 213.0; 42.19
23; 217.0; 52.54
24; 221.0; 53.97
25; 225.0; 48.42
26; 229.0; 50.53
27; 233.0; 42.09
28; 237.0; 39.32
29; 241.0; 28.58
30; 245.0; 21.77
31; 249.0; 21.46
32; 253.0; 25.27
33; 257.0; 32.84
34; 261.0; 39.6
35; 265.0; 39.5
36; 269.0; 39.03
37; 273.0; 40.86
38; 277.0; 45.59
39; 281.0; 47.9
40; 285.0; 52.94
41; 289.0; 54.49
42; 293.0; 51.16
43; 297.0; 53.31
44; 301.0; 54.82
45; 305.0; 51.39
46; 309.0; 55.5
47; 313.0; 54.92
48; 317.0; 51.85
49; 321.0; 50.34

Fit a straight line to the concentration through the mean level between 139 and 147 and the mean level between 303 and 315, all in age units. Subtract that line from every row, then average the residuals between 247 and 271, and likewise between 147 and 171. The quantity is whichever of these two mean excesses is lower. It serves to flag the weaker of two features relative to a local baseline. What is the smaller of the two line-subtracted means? -19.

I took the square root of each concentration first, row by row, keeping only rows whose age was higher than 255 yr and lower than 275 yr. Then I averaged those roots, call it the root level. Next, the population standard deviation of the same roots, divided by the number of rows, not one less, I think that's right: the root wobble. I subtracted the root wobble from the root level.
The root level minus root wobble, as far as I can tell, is 6.0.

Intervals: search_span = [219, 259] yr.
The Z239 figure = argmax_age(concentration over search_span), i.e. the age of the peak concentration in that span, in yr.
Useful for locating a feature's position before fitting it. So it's 221.0 yr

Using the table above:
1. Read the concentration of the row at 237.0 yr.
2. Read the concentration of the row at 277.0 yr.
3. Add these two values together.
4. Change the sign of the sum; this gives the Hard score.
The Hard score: -85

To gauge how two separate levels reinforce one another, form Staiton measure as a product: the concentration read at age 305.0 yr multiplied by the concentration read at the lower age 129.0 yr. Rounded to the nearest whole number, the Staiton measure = 2362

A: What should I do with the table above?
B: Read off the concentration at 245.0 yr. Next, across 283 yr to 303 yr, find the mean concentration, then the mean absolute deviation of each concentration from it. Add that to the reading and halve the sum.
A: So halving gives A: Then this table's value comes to 11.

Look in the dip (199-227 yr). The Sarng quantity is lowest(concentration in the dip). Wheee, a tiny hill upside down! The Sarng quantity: 29.17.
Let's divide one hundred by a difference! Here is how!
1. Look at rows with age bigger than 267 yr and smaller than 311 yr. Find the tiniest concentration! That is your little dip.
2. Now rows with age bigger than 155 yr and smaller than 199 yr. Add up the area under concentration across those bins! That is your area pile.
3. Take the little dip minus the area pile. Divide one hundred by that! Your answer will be -0.0447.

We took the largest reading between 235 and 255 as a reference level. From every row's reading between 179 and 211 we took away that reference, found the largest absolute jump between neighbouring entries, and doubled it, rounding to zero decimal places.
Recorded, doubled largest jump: 23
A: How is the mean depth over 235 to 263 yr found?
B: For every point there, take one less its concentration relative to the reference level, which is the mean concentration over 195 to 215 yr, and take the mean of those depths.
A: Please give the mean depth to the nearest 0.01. 0.26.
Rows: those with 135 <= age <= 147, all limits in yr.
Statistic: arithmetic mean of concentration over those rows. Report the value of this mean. 48.8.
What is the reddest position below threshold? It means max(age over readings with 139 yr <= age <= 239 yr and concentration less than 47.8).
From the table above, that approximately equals 237.0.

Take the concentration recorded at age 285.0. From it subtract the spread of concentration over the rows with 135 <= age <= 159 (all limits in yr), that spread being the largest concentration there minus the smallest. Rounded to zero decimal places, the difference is 47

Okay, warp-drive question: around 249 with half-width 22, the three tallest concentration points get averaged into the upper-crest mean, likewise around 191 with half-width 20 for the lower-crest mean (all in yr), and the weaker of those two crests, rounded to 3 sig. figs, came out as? 44.1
